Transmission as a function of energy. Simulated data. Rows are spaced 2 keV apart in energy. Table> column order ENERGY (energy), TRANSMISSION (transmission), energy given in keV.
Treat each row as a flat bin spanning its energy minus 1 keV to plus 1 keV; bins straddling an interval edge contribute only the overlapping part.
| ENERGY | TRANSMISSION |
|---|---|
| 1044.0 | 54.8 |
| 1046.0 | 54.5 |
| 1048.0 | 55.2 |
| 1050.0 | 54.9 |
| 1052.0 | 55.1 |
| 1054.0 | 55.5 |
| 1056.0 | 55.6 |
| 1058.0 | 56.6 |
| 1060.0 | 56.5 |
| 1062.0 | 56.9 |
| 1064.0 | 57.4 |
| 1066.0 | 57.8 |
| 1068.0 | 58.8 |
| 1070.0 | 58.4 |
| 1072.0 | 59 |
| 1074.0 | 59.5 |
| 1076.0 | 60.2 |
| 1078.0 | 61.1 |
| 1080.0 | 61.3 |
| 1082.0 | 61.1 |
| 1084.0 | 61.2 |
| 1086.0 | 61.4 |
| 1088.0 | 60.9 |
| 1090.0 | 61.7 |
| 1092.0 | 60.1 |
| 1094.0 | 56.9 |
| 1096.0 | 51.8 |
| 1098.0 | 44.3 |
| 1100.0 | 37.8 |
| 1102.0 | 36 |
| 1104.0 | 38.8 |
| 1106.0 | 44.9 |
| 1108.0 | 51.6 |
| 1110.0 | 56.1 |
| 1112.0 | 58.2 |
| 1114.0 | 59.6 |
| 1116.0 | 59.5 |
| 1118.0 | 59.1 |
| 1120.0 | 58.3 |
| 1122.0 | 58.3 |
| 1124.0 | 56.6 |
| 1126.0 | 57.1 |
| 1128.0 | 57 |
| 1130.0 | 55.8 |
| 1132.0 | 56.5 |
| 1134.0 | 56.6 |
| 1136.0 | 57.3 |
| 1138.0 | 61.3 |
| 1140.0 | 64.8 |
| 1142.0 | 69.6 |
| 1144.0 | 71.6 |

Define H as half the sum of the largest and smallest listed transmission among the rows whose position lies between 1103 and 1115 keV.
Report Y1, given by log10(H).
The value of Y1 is 1.69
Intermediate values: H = 49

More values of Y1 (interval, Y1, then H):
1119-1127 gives 1.76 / 57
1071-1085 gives 1.78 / 60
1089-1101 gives 1.70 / 50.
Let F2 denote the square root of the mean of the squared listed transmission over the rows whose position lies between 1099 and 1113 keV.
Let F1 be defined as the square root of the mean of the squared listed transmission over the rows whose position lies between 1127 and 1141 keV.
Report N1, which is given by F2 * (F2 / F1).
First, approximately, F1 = 59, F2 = 47.0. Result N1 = 37.7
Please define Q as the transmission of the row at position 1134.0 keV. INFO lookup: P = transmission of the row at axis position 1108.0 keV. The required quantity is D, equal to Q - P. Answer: 5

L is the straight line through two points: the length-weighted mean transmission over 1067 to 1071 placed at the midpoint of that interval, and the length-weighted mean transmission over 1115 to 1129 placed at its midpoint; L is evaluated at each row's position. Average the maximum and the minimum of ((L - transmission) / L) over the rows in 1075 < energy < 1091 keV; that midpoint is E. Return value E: -0.043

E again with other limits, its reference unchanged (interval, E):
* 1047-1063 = 0.049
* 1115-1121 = -0.015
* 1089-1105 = 0.162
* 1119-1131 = 0.015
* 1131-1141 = -0.049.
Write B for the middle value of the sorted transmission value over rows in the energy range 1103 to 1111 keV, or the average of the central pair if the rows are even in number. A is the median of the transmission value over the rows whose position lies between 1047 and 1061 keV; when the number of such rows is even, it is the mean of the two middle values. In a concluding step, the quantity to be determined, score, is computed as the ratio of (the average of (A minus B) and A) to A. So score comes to 0.565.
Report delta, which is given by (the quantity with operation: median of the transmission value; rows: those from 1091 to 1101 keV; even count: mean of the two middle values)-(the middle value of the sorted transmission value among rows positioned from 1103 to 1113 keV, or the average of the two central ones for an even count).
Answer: 0.2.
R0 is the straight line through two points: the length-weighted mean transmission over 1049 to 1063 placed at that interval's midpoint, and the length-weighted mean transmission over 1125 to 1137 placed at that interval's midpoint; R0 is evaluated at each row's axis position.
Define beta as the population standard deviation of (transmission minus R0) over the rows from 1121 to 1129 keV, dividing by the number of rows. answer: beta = 0.6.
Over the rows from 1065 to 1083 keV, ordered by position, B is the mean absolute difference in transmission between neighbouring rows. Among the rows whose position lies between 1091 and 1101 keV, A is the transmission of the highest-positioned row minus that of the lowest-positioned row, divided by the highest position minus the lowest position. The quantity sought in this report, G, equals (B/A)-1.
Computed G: -1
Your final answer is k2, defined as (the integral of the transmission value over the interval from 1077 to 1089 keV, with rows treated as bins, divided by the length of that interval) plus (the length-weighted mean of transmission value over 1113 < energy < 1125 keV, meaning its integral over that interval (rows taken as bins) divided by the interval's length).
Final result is 120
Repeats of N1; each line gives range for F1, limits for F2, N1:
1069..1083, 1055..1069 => 54.2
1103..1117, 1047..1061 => 58.2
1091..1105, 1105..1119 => 65.7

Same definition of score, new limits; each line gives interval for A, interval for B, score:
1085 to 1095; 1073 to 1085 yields 0.498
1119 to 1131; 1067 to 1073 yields 0.485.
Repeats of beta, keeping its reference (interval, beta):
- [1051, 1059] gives 0.5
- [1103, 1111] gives 6.5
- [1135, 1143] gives 4.5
